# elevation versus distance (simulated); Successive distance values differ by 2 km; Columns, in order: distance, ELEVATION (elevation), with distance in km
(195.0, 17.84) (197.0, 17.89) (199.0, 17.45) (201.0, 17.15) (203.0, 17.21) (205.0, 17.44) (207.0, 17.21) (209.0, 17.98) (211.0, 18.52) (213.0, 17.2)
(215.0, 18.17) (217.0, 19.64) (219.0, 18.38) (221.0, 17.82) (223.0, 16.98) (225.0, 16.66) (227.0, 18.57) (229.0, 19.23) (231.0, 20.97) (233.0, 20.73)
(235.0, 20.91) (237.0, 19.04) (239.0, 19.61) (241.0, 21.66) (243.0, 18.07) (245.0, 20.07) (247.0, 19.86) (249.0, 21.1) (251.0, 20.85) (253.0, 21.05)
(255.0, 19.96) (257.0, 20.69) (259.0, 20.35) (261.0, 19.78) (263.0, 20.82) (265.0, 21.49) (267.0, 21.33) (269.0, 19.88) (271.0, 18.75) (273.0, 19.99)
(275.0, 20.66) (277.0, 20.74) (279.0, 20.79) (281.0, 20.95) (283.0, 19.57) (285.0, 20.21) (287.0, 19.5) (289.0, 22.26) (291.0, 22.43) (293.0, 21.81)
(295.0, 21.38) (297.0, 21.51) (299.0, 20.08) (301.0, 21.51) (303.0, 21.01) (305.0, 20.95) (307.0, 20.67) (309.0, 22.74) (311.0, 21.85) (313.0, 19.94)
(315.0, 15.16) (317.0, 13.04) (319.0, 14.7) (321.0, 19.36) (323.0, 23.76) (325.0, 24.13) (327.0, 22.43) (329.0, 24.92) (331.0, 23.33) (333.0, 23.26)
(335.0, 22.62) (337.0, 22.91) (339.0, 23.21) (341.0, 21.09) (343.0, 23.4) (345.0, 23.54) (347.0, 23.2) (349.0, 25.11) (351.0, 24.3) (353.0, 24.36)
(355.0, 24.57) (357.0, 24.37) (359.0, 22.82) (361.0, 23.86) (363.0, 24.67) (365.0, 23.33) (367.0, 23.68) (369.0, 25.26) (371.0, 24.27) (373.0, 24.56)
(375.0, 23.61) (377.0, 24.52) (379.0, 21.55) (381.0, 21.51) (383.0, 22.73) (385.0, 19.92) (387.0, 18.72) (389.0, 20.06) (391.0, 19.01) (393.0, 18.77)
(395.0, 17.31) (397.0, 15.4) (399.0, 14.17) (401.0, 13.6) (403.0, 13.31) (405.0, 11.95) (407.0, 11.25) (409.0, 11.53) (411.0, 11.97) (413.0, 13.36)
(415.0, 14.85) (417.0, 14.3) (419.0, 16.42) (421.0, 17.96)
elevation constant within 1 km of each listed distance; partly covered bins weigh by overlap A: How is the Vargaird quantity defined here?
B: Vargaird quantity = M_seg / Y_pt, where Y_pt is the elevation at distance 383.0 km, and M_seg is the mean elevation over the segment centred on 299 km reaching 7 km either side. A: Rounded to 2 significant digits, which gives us 0.93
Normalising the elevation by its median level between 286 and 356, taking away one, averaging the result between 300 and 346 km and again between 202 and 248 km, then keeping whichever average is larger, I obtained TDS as -0.051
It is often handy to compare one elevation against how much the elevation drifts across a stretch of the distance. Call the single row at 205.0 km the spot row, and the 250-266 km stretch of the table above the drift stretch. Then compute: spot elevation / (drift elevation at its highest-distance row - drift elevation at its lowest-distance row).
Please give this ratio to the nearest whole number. 27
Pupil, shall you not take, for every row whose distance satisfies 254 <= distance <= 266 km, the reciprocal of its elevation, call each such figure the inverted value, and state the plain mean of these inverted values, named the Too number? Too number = 0.049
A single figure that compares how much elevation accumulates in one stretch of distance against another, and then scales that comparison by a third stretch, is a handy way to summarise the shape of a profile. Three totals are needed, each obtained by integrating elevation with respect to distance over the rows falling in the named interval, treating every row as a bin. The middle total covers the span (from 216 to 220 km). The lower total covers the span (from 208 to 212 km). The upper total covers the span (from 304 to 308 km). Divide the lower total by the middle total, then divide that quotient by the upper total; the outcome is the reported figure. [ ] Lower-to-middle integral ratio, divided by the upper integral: 0.012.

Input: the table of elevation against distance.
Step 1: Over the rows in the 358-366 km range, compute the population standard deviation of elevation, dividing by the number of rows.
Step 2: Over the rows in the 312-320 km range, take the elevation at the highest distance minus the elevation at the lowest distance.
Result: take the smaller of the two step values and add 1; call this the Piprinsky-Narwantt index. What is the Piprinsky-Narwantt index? -4.2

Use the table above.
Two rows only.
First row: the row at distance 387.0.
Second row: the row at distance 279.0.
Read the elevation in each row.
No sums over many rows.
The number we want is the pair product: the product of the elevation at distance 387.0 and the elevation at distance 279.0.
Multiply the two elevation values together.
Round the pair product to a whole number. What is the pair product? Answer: 389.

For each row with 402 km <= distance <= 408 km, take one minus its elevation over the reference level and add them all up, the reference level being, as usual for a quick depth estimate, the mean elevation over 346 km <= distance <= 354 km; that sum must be 1.5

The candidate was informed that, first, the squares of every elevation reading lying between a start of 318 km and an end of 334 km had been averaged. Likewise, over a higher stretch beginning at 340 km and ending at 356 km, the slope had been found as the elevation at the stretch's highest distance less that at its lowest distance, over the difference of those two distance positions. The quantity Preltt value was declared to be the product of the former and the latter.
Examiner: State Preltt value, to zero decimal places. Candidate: 123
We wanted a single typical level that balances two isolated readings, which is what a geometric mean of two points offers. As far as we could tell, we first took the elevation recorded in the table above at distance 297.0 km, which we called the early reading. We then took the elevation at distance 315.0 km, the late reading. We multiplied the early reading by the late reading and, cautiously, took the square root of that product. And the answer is 18.1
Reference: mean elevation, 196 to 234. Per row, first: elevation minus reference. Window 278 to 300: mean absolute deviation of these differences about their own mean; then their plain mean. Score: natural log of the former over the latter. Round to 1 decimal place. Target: -1.2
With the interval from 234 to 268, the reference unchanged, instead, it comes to -1.1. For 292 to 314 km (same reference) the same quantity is -1.6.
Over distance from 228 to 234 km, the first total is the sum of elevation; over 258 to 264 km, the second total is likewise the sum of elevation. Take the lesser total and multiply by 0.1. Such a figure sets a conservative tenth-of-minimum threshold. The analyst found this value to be 6.1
